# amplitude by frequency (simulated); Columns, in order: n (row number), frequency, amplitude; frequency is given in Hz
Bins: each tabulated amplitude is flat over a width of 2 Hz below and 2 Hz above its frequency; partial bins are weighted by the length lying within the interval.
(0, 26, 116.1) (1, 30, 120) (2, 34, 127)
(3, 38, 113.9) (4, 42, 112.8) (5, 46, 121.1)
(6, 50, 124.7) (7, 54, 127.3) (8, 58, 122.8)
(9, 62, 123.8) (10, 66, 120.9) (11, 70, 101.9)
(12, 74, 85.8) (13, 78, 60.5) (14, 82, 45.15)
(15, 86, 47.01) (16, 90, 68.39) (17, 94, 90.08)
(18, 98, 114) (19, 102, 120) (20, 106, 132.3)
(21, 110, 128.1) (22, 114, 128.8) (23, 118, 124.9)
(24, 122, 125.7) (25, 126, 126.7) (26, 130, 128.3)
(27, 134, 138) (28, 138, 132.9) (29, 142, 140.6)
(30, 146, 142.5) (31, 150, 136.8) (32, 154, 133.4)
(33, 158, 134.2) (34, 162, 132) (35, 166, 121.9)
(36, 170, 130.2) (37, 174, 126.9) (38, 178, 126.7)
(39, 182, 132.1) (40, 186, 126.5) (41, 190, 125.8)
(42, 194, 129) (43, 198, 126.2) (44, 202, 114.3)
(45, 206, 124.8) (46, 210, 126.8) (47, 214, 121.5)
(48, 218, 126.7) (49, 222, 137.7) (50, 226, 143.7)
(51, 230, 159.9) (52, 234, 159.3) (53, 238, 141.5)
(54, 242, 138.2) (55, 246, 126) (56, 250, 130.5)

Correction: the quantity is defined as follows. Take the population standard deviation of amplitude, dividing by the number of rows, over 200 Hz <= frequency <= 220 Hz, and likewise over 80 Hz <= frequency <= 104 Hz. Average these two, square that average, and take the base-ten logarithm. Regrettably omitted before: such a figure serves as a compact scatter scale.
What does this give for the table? 2.47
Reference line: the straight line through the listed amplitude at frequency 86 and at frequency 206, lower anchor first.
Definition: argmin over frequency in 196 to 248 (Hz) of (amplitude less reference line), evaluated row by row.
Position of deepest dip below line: 246 Hz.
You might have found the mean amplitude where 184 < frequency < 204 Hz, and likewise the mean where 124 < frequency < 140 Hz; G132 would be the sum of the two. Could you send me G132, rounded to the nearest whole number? 256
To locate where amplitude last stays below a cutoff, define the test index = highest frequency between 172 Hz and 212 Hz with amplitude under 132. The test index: 210 Hz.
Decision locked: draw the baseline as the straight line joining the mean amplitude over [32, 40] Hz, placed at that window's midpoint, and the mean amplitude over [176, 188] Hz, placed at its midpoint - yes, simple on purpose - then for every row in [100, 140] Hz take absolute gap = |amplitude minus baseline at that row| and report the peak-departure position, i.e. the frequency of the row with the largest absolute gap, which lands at 134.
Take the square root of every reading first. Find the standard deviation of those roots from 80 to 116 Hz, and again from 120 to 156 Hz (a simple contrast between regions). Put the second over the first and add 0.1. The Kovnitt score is 0.2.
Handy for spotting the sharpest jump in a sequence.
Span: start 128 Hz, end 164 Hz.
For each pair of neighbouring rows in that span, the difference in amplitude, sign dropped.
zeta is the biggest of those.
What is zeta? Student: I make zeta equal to 10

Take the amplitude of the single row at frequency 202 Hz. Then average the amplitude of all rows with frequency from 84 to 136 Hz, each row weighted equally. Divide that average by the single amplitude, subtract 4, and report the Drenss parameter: -3.01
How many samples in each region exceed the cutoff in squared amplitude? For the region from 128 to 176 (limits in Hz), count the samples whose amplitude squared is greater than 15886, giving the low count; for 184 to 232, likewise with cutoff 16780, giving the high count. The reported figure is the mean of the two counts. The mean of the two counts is 7.0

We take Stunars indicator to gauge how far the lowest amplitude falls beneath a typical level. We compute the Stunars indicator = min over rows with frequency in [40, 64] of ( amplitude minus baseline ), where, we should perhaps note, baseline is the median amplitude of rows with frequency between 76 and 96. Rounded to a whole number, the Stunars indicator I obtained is 52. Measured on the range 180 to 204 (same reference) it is 54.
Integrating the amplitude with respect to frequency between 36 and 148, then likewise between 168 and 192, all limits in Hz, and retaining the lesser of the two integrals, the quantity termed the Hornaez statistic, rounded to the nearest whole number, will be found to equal 3073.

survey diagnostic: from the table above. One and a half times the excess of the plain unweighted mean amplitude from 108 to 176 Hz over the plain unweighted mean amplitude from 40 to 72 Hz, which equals 18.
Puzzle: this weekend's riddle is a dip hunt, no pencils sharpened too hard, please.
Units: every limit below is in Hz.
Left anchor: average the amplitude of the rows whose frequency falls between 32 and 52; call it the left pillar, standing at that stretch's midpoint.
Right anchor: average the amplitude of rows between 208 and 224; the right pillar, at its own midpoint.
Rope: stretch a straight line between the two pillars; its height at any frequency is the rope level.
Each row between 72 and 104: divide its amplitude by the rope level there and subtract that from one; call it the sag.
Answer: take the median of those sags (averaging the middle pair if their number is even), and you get 0.37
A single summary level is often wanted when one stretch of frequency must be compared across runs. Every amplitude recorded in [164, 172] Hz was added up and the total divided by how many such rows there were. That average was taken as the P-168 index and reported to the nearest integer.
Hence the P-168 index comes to 126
